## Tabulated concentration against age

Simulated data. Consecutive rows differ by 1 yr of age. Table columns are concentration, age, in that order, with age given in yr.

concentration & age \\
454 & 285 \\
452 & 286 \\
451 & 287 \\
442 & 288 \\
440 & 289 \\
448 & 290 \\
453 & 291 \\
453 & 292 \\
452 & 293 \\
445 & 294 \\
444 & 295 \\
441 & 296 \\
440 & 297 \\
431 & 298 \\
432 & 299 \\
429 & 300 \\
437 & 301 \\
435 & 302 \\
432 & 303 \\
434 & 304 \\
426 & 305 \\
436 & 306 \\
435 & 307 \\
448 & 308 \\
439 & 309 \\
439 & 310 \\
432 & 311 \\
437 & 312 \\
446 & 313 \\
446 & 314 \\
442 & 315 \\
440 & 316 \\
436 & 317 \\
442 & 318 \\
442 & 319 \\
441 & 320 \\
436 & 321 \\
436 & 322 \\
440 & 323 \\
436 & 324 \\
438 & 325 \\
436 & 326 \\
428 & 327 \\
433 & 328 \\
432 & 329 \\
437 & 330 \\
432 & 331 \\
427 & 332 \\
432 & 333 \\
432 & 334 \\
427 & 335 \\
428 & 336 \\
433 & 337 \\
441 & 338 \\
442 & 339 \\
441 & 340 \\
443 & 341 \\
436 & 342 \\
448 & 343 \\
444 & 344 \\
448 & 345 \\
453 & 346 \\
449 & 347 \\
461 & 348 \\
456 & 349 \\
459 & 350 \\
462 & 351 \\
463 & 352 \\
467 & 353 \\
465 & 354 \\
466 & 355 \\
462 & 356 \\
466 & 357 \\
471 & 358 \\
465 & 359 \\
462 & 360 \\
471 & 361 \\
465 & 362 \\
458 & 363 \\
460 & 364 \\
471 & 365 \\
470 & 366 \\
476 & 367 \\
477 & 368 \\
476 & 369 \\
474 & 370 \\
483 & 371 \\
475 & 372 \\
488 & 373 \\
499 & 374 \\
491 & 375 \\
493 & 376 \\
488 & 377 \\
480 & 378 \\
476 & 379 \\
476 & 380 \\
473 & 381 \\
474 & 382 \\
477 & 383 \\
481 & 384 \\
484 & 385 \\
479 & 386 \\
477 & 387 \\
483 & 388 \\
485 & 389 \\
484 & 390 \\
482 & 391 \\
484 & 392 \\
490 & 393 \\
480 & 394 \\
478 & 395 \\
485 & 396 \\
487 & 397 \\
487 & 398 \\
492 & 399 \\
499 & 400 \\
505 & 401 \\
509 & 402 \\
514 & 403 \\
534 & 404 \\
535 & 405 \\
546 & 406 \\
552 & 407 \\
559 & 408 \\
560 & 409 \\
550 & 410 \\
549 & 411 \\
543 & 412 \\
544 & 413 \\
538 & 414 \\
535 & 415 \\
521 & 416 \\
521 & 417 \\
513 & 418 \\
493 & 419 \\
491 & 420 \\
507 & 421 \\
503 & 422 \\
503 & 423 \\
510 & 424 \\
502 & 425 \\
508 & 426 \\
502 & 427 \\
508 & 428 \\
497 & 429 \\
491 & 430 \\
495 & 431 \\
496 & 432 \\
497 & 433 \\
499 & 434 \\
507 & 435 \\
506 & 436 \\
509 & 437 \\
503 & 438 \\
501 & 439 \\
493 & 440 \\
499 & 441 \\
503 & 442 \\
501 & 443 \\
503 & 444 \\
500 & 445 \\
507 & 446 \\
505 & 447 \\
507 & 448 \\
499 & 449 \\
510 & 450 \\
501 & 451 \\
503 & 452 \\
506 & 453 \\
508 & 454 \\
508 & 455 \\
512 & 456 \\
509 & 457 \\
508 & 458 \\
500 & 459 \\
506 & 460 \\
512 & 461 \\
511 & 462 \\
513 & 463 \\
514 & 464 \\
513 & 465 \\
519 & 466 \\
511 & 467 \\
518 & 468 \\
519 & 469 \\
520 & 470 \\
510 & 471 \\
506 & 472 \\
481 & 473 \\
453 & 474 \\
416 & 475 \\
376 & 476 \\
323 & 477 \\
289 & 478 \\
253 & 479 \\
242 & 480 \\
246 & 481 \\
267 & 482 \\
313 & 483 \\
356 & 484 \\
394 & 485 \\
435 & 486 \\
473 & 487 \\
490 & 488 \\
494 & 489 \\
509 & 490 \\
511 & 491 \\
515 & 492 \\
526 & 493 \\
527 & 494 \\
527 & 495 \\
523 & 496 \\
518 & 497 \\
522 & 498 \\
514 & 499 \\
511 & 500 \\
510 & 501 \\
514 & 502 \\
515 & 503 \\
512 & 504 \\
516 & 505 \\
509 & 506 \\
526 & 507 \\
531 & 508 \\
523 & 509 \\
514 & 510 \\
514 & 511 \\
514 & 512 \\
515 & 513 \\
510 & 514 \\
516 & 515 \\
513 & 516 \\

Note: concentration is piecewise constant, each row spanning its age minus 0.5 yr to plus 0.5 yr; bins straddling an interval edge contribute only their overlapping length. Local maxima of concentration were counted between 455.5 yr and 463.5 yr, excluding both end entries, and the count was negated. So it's -1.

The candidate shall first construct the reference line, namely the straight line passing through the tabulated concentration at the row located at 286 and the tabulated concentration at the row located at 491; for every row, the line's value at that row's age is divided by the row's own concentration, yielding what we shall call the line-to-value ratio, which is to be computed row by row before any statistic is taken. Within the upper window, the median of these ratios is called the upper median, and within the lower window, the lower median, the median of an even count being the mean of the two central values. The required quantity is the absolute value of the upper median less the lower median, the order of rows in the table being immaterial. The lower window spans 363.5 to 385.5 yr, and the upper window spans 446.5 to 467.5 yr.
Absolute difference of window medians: 0.01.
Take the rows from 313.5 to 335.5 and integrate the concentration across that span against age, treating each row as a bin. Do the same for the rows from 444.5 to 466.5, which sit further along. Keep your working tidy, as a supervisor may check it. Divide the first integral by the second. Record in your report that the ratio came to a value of 0.86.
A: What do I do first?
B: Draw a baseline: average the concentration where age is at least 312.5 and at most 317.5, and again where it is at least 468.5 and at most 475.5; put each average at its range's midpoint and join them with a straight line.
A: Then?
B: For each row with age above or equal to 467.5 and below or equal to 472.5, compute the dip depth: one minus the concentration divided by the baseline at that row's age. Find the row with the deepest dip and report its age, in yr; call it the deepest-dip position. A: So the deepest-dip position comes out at 472 yr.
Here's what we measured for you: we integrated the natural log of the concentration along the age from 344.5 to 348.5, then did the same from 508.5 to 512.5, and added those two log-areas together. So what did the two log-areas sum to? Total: 49.4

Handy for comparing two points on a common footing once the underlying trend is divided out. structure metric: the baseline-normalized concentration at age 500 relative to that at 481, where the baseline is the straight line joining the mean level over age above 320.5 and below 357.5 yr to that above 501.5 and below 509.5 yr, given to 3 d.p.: 2.043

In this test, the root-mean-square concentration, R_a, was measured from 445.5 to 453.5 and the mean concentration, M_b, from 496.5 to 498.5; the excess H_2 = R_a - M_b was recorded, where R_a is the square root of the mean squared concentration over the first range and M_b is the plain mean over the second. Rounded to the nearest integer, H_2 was -15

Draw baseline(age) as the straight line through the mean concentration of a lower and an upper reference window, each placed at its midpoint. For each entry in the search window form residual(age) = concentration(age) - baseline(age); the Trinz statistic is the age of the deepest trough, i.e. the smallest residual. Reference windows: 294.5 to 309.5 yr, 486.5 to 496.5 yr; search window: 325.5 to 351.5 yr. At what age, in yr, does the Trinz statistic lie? 335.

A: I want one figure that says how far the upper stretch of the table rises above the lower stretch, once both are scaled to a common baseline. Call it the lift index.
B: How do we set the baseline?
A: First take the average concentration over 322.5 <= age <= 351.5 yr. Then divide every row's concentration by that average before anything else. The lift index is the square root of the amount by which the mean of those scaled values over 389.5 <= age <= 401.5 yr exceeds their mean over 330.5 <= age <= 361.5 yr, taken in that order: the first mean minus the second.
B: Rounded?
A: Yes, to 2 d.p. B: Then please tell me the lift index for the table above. 0.29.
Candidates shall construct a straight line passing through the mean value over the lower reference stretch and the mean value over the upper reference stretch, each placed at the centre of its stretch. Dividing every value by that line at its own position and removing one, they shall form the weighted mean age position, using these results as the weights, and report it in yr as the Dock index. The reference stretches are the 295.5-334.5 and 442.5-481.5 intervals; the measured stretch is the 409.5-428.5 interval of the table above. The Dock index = 417.4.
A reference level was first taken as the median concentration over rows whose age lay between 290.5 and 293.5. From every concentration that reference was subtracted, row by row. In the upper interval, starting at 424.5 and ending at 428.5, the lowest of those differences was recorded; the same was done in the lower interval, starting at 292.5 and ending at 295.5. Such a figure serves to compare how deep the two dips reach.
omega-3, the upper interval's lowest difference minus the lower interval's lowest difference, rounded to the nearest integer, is 58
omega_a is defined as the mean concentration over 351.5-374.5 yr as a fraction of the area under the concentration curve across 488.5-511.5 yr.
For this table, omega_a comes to 0.0396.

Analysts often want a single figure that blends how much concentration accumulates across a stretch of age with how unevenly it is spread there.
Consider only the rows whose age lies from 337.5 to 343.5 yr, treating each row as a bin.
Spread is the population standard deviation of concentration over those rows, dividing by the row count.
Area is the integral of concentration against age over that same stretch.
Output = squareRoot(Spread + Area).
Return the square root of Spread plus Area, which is 51.5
